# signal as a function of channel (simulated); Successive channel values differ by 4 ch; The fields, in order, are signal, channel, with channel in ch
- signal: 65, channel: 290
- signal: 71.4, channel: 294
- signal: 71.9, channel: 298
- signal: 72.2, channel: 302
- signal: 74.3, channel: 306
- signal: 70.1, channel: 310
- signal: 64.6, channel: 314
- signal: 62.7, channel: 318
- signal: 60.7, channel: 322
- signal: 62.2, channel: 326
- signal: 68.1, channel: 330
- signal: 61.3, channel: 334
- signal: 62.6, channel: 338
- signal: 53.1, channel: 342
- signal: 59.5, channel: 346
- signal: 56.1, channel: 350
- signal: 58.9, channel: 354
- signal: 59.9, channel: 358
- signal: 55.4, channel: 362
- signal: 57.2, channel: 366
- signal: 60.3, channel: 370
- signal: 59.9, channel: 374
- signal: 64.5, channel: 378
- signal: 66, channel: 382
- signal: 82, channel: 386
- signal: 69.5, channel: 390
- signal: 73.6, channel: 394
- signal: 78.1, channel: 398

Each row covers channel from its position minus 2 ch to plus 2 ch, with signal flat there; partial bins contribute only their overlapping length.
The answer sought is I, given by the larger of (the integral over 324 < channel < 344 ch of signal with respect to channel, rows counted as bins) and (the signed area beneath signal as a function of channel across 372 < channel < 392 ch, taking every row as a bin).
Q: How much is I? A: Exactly 1368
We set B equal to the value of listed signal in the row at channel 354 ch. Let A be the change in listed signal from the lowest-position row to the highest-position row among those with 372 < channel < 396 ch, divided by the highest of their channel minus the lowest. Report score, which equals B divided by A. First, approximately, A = 0.7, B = 58.9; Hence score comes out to 86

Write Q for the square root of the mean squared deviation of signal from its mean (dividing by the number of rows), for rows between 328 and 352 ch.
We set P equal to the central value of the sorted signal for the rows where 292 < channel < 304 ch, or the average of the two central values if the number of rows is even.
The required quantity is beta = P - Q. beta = 67.1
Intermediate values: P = 72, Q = 4.8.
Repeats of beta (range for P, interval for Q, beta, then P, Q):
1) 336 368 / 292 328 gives 53.2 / 58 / 4.9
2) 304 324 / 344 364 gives 62.8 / 65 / 1.8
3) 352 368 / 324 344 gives 53.2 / 58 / 4.8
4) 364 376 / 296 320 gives 55.7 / 60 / 4.2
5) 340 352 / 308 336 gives 52.8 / 56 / 3.3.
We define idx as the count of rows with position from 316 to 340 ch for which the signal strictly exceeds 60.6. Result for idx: 6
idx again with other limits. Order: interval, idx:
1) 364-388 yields 3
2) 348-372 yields 0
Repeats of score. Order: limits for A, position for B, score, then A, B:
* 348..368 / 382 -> 960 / 0.1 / 66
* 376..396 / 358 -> 105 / 0.6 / 59.9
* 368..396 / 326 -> 112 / 0.6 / 62.2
